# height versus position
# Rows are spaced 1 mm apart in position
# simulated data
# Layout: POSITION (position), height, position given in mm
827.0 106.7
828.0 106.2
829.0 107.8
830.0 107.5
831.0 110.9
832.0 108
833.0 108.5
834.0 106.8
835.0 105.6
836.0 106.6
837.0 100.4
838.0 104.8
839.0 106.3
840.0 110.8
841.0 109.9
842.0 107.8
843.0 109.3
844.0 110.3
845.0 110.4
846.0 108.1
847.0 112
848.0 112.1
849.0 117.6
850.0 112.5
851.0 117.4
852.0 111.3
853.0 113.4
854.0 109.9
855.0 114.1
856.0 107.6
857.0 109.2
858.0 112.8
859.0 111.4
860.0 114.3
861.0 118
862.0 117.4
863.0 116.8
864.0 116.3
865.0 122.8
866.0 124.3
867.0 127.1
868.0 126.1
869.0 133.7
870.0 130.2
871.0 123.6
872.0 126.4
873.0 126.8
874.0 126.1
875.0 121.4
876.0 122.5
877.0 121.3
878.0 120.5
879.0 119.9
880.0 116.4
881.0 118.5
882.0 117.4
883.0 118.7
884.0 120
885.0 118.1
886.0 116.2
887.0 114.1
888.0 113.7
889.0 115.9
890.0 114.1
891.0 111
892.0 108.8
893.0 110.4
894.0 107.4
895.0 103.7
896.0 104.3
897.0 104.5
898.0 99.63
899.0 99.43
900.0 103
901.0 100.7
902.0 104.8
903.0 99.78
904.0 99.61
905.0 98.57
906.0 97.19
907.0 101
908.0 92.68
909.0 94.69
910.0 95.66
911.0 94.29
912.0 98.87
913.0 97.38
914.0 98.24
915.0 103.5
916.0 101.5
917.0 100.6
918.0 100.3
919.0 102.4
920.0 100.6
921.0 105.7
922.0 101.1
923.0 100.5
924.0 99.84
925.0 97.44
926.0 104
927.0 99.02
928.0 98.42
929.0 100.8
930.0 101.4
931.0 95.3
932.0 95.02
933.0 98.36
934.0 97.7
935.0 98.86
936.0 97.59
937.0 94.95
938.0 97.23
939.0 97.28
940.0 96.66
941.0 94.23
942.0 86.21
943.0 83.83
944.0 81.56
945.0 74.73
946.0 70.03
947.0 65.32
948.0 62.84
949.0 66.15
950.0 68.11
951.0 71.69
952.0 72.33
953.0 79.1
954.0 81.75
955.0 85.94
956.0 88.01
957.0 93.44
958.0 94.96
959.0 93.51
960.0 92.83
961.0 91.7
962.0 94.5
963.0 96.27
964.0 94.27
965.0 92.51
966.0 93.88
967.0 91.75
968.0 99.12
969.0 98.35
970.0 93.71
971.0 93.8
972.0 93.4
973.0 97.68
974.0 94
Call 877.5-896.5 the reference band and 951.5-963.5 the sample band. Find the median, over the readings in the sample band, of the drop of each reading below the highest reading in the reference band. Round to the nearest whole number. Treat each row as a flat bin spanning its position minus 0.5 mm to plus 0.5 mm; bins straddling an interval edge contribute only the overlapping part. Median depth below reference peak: 28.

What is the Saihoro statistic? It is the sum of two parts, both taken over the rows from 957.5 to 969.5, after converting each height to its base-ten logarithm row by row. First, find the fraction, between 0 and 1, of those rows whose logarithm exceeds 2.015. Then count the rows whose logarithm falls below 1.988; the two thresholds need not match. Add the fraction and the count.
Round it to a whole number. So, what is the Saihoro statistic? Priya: 10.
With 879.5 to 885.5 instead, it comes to 1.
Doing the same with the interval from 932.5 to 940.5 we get 3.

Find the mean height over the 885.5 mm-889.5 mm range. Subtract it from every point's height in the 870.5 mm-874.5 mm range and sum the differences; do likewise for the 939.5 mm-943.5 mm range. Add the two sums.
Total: -56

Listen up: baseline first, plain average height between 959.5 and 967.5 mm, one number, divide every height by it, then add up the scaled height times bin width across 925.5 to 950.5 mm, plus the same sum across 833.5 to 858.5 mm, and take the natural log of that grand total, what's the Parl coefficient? 3.97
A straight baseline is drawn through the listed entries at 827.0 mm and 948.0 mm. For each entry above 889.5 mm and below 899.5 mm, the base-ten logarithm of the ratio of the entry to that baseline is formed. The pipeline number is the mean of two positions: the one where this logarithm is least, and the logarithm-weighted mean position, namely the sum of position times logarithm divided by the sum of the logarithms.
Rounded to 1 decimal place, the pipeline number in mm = 896.1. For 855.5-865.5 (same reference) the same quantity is 858.6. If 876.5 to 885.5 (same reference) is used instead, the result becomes 880.5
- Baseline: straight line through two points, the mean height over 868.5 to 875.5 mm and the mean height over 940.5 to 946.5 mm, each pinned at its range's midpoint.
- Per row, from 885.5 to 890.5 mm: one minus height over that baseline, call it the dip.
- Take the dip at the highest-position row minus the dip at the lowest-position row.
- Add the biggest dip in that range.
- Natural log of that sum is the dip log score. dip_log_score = -3.7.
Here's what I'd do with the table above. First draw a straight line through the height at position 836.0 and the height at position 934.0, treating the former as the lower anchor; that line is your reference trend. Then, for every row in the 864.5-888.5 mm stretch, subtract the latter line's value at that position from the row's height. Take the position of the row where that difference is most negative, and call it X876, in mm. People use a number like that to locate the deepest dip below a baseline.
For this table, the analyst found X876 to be 888.0 mm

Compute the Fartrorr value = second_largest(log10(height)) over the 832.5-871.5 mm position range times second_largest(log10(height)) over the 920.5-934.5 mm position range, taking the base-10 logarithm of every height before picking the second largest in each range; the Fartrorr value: 4.27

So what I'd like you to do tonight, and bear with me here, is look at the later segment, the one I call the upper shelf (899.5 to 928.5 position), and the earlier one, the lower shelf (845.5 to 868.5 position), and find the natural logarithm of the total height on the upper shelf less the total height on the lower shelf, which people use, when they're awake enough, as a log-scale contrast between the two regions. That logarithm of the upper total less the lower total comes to 5.48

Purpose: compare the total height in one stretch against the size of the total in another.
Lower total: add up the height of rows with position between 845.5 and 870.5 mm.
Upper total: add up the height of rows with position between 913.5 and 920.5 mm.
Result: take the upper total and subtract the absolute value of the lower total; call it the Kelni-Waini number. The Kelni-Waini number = -2209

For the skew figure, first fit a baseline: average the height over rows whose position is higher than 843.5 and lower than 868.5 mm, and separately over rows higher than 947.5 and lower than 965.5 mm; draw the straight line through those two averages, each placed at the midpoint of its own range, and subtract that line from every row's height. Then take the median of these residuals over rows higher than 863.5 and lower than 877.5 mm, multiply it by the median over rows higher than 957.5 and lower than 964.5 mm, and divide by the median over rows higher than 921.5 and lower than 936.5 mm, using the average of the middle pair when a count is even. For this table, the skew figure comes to 25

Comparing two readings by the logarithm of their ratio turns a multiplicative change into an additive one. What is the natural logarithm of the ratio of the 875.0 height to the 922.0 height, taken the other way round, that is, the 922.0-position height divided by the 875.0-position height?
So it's -0.18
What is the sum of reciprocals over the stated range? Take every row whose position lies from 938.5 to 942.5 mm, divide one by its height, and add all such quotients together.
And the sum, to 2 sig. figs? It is 0.043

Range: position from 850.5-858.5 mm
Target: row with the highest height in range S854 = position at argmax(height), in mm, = 851.0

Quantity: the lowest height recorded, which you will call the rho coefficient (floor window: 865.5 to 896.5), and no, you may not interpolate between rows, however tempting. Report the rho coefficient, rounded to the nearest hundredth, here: 103.70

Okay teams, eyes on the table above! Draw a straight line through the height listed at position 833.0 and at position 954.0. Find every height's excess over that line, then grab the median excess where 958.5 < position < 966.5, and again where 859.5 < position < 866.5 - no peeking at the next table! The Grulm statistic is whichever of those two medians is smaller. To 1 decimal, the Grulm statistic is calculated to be 13.9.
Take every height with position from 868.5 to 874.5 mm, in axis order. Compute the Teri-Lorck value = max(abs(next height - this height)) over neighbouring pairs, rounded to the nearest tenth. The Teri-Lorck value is 6.6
